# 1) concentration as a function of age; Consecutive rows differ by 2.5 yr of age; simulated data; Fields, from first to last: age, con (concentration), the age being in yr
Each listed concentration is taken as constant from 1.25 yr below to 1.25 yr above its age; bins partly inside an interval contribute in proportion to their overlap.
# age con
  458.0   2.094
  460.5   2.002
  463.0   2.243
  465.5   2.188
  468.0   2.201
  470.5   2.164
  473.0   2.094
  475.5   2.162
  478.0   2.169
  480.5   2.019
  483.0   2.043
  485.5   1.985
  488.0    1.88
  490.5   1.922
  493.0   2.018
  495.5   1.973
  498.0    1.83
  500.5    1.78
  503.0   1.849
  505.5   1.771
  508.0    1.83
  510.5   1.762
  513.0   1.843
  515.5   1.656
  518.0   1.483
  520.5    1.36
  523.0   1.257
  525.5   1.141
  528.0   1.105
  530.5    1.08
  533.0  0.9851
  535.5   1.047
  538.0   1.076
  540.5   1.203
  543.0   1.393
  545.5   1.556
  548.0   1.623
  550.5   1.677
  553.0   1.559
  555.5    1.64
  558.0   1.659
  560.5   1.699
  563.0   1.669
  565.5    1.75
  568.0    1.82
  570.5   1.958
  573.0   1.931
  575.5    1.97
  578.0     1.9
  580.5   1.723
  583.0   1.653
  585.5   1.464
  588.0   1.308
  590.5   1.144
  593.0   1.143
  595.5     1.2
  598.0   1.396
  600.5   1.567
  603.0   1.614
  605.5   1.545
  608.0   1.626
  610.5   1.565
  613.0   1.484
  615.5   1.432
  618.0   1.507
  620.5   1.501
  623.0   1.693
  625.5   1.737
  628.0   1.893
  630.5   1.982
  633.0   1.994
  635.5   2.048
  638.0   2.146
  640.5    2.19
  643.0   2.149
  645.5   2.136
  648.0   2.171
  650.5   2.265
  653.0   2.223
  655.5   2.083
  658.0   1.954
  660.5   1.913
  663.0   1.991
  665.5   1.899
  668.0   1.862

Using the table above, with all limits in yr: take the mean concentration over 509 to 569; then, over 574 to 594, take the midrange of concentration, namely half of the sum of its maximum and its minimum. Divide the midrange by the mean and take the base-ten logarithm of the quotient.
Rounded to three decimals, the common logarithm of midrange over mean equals 0.028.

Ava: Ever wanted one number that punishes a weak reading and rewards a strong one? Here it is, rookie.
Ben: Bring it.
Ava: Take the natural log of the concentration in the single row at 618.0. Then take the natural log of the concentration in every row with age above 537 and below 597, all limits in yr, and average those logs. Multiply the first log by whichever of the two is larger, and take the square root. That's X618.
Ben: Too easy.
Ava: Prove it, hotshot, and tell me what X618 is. 0.42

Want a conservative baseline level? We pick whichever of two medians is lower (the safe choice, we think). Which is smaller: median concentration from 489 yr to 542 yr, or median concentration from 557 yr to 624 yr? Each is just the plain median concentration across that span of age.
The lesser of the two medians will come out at 1.61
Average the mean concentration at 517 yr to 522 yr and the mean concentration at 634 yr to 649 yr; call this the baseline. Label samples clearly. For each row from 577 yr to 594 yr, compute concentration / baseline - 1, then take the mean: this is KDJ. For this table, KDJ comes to -0.17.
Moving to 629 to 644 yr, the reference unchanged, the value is 0.17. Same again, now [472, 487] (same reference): 0.17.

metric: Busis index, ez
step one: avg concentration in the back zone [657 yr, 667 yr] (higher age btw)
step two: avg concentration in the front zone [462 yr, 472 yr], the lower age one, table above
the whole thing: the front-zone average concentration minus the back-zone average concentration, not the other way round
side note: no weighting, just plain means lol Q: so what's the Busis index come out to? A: 0.26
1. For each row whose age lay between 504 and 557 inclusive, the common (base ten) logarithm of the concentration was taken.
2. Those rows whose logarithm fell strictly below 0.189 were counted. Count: 11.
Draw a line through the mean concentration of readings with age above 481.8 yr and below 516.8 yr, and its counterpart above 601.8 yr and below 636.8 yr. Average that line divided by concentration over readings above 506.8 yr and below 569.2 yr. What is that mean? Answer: 1.28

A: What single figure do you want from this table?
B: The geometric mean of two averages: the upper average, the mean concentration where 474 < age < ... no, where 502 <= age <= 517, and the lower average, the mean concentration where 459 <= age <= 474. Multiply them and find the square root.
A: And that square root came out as 1.96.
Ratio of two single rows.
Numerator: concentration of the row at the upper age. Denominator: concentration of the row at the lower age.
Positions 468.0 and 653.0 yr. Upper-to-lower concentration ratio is 1.01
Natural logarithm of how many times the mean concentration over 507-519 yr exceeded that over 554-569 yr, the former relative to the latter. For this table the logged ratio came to 0.01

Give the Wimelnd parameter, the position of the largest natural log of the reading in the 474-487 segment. 478.0 yr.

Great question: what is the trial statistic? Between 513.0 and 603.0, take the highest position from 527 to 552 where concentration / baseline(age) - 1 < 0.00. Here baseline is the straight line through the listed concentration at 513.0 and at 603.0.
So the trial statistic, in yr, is 550.5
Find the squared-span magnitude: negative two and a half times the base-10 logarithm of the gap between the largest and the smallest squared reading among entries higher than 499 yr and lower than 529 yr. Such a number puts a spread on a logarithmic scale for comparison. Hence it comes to -0.85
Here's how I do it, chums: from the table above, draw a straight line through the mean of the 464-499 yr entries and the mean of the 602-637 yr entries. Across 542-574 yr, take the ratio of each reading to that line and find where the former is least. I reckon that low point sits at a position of 543.0 yr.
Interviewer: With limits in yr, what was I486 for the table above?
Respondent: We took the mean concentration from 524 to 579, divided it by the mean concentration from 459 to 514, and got 0.76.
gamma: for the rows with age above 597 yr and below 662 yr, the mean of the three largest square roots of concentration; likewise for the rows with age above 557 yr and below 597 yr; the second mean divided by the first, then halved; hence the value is 0.468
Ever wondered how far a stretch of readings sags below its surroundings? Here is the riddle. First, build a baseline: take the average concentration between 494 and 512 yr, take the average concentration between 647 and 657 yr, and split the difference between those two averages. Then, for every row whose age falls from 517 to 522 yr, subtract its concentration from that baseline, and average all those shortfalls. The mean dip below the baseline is 0.6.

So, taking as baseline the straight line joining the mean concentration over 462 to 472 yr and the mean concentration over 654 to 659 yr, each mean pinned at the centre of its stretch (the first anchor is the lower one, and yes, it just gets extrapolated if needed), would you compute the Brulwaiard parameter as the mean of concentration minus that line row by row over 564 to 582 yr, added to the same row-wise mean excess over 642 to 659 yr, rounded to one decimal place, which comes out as -0.1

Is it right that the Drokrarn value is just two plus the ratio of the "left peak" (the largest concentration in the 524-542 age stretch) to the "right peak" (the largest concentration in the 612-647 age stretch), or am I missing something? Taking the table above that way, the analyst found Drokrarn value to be 2.55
